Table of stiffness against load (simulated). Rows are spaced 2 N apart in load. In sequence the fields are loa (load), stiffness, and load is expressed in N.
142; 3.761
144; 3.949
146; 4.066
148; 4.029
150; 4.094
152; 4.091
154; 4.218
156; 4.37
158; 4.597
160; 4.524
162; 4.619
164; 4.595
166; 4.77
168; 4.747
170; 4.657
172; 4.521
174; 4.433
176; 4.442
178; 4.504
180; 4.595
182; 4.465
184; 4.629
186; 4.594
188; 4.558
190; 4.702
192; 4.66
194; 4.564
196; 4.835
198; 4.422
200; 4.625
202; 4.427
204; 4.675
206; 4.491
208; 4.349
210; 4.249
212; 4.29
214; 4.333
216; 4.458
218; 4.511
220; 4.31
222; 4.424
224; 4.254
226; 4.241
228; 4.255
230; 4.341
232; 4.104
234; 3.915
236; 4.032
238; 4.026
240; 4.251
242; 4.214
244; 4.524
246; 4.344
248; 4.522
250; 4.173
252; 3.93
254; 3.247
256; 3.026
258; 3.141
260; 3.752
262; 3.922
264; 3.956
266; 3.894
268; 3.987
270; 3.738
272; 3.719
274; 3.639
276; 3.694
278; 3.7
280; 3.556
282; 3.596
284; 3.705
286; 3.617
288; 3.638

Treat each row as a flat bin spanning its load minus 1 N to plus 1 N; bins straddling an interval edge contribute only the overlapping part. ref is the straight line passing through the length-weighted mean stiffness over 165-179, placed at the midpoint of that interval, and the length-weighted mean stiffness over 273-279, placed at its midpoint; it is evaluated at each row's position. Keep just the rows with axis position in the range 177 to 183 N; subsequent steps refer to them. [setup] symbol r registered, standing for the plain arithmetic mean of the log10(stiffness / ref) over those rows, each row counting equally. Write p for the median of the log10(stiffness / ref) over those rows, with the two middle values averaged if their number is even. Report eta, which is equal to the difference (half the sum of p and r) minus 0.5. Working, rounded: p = -0.002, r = 0.001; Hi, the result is -0.501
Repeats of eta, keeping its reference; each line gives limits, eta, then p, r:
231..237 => -0.501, 0.001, -0.003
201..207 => -0.479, 0.020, 0.022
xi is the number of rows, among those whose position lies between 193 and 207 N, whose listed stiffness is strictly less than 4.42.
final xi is 0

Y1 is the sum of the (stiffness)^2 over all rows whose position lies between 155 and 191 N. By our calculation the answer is 377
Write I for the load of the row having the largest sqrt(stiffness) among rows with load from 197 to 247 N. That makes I 204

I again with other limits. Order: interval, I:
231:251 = 244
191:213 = 196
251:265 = 264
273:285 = 284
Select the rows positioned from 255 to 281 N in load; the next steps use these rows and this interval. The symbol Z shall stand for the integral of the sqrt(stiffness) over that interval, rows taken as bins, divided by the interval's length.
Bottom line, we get 1.91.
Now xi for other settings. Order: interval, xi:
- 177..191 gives 0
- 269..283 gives 7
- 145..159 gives 6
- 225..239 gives 7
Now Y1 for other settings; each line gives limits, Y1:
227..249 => 197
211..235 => 221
